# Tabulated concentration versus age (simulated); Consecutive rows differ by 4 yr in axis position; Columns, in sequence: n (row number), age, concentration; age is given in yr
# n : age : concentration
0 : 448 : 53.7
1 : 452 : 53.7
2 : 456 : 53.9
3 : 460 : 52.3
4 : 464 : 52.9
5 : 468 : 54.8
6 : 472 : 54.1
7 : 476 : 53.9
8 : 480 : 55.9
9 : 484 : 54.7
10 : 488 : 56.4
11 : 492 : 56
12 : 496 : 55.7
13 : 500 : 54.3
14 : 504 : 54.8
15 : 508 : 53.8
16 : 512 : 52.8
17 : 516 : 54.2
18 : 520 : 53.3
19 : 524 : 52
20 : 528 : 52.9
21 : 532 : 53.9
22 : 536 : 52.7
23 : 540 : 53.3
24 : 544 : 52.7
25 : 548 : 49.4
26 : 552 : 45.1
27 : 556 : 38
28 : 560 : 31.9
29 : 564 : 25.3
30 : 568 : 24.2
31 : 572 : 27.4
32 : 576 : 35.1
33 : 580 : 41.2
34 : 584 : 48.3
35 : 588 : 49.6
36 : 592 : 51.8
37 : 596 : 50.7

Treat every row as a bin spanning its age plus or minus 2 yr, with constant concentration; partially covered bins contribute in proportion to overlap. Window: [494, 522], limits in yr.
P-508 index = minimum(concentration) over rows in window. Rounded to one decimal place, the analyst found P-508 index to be 52.8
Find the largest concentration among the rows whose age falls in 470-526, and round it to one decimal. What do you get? 56.4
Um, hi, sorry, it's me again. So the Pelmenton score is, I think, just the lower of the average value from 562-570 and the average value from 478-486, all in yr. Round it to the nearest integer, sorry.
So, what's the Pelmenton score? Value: 25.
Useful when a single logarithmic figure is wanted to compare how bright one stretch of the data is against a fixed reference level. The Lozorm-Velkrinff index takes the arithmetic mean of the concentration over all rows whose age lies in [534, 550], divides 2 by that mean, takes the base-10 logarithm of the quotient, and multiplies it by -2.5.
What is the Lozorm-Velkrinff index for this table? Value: 3.538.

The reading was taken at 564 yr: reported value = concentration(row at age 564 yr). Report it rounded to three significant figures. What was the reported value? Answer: 25.3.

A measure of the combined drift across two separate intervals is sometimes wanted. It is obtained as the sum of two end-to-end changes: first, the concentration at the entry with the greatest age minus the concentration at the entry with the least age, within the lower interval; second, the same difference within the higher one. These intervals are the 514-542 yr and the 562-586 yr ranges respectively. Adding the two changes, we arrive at 22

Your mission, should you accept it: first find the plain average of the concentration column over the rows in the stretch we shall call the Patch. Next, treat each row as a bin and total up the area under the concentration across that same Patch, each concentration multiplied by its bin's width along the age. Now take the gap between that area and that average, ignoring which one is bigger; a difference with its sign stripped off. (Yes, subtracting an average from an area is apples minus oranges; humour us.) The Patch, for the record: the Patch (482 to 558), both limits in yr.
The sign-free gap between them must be 3932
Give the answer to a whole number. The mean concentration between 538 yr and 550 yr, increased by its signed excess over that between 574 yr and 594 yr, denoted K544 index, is 58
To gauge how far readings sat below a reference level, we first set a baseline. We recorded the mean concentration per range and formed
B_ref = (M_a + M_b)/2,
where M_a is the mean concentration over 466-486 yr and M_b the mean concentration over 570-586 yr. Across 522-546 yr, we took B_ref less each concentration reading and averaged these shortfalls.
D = -6.6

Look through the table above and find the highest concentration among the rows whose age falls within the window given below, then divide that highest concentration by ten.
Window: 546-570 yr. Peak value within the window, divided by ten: 4.9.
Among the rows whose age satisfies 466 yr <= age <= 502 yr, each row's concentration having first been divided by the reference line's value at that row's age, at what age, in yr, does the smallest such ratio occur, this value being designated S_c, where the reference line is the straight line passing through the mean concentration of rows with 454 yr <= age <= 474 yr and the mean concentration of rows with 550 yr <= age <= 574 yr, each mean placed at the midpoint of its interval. 468 yr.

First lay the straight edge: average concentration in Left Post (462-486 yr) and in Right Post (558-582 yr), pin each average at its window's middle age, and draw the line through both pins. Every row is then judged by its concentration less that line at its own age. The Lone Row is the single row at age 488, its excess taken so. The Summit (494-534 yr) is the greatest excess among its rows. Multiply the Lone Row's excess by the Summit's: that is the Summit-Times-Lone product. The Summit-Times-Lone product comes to 75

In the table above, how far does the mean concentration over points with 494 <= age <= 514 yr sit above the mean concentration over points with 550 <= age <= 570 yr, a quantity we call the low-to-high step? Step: 21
